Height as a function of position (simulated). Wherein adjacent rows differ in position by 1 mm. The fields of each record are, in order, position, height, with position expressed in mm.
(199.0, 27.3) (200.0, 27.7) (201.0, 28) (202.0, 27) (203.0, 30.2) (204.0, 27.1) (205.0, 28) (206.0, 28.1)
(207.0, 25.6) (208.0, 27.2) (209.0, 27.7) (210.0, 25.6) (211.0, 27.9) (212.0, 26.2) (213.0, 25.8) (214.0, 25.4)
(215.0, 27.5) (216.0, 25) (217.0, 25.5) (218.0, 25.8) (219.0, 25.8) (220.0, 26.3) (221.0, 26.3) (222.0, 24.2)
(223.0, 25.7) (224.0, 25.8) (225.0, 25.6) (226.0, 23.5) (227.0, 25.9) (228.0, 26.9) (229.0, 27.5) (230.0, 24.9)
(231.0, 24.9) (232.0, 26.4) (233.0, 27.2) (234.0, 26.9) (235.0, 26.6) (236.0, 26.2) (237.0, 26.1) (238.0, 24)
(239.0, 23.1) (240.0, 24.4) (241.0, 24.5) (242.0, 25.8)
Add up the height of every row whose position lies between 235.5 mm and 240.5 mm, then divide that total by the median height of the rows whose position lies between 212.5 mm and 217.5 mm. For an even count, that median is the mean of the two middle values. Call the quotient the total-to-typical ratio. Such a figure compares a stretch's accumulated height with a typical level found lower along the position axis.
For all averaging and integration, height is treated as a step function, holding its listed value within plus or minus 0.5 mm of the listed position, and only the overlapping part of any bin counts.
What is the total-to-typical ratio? 4.85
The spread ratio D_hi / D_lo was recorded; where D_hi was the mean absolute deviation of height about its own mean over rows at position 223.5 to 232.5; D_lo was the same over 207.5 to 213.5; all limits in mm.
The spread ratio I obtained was 1.0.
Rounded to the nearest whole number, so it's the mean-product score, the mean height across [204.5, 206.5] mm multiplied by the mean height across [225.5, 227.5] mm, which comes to 693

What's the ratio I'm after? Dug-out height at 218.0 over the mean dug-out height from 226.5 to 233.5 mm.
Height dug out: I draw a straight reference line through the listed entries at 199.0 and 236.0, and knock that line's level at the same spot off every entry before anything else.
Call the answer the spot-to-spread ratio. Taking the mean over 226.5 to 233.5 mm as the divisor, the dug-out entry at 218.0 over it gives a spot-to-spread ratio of 6.9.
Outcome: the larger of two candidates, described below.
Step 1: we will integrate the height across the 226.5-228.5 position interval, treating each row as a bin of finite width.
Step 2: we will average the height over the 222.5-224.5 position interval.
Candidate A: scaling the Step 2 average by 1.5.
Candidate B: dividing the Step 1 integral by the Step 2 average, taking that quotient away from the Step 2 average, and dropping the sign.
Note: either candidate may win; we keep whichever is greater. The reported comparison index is 38.6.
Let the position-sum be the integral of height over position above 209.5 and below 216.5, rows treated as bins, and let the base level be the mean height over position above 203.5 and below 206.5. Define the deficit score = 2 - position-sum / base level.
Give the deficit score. -5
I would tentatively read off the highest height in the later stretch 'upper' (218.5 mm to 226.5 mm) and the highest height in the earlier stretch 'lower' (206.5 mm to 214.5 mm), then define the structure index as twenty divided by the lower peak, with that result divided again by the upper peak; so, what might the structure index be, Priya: 0.0273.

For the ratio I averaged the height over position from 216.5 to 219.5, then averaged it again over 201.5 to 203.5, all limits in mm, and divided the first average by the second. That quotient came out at 0.90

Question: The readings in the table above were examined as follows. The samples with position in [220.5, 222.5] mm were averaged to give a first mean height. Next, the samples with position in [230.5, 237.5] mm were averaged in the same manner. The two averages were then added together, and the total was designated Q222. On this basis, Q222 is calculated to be 51.6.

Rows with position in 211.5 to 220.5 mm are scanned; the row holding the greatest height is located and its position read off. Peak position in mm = 215.0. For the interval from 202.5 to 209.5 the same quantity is 203.0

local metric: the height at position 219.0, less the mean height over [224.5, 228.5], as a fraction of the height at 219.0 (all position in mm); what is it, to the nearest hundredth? 0.01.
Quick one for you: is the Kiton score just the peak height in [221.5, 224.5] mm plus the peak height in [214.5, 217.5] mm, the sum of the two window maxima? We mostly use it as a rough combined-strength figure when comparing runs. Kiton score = 53.3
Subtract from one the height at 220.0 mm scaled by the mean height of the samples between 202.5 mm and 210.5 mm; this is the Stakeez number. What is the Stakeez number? 0.04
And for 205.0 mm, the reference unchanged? -0.02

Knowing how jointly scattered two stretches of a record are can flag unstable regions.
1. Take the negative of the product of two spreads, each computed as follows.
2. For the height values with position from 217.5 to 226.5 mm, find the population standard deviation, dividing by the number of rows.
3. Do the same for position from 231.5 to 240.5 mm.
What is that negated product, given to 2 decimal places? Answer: -1.22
